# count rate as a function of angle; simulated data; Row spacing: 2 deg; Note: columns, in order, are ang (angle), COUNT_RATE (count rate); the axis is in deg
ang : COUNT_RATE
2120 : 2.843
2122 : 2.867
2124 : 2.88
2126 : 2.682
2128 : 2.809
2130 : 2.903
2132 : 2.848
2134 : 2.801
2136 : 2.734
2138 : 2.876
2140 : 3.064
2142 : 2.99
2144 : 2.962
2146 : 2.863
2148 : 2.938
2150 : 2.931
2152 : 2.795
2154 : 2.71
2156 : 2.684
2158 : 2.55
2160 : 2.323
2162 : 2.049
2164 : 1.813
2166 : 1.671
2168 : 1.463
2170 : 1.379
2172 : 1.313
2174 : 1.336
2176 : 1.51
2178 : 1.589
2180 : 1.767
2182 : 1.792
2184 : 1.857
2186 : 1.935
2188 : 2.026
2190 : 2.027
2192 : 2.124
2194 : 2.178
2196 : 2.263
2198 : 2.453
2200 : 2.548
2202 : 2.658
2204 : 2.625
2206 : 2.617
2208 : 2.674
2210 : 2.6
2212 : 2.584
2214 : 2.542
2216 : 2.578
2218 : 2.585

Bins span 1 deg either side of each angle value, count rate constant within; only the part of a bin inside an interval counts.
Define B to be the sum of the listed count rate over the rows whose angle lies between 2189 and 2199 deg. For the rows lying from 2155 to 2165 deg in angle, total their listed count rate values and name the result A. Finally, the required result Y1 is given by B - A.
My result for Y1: 0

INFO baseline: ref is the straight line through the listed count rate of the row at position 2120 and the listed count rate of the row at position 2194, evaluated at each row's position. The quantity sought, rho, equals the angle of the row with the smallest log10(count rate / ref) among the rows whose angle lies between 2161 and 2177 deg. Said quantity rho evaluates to 2172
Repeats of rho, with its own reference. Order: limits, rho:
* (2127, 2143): 2136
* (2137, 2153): 2138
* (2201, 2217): 2204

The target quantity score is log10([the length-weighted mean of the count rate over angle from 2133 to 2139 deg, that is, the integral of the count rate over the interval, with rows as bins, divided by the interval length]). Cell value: 0.45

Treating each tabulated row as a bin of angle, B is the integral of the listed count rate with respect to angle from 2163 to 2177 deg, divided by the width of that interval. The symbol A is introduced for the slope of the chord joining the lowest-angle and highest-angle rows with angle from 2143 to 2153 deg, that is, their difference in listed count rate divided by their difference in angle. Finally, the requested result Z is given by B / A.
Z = -72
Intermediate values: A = -0.02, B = 1.50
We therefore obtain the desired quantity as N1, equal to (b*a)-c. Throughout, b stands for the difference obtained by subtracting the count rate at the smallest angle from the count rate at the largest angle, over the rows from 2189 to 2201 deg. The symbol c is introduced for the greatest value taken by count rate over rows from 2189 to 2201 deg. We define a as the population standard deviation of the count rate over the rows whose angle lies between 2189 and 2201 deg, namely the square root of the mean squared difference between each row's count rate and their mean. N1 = -2.5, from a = 0.18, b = 0.52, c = 2.548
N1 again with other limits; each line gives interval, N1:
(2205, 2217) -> -2.7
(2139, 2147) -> -3.1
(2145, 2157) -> -3.0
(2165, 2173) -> -1.7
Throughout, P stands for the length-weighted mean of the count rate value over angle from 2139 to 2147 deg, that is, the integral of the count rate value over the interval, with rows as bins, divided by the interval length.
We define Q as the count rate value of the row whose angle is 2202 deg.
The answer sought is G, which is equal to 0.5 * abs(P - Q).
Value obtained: 0.16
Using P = 3.0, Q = 2.658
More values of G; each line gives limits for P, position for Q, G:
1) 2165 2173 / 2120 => 0.69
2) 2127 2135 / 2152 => 0.02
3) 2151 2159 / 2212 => 0.05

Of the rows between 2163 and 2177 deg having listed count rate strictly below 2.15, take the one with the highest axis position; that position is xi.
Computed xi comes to 2176 deg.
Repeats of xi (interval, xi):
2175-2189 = 2188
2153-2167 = 2166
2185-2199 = 2192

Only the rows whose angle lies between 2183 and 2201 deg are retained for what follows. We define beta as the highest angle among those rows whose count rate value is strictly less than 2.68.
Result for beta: 2200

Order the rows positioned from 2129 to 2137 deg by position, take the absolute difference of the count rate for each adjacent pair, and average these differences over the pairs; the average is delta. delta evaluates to 0.06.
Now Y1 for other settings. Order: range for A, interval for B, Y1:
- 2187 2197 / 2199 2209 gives 3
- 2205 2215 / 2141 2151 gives 2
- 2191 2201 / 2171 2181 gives -4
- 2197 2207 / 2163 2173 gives -5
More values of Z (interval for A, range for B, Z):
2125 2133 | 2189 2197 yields 78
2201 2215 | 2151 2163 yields -261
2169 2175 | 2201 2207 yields -245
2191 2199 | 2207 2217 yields 47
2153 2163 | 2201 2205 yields -32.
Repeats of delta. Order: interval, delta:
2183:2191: 0.06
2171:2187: 0.09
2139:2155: 0.07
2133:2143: 0.12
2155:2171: 0.19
